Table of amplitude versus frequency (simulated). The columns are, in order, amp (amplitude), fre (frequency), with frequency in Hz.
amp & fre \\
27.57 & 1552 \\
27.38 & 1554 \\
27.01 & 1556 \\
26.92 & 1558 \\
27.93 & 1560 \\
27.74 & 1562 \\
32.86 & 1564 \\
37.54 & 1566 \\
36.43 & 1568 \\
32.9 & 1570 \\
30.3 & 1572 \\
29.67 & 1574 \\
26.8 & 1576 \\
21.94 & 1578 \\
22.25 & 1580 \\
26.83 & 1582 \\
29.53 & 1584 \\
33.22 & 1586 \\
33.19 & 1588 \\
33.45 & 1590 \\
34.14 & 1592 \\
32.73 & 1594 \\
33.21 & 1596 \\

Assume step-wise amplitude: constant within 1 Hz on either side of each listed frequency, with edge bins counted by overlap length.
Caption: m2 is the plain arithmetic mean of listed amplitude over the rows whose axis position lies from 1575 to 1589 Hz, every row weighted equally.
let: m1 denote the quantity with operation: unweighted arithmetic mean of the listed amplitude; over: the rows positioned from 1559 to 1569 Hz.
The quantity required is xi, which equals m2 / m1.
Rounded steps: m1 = 32.5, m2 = 27.7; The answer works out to 0.85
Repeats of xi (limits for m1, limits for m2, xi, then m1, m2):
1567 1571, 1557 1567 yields 0.88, 34.7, 30.6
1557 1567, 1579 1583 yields 0.80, 30.6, 24.5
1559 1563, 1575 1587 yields 0.96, 27.8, 26.8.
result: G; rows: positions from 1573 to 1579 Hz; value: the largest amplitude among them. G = 29.67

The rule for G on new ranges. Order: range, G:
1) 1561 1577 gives 37.54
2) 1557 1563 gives 27.93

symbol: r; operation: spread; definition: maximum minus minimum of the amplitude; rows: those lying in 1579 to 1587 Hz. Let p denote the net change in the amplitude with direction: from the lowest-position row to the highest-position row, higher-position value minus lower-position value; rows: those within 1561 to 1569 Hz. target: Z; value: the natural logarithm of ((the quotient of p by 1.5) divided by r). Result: -0.6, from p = 9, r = 11.0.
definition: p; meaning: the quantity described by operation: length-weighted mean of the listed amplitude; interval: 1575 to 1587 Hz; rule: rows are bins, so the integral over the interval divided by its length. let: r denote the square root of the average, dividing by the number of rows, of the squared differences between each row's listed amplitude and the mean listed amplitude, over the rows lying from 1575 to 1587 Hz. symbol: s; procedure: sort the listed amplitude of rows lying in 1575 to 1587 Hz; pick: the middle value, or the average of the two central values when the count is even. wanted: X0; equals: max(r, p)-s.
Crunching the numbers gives -0.1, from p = 26.8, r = 3.9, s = 27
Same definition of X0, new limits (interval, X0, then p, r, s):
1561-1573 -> 0.1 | 33.0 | 3.4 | 33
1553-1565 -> 0.7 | 28.3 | 2.1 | 28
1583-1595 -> -0.5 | 32.7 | 1.5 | 33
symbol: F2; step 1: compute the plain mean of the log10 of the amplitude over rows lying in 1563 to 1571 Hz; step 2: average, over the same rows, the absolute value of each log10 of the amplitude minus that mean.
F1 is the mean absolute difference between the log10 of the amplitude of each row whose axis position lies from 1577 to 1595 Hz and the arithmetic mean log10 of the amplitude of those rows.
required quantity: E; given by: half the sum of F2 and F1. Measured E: 0.044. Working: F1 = 0.06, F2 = 0.026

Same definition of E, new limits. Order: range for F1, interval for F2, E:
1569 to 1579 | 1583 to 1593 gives 0.034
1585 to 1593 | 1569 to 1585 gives 0.027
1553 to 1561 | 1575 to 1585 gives 0.026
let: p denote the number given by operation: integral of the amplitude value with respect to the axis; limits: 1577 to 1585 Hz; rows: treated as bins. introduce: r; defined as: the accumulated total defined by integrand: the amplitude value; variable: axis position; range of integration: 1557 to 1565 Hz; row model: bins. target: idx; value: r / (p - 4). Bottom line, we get 1.2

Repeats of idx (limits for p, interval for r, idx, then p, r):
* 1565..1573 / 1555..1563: 0.8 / 274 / 219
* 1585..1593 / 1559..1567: 1.0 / 268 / 252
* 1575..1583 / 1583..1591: 1.4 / 196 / 259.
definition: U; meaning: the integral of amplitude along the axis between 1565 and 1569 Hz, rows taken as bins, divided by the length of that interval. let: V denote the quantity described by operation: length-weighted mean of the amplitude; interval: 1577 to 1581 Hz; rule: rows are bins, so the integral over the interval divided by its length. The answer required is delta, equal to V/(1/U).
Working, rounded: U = 37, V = 22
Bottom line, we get 817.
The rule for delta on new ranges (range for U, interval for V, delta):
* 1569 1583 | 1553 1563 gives 746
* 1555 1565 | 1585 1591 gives 948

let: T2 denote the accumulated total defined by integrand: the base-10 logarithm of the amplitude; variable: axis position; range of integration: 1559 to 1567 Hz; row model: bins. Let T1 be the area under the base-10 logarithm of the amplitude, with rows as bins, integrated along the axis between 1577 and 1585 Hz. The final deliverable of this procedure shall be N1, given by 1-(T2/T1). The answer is -0.07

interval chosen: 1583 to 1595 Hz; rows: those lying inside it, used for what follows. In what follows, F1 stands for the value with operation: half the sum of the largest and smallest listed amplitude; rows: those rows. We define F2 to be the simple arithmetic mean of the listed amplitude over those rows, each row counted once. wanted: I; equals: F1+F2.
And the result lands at 64.5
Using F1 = 31.8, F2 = 32.7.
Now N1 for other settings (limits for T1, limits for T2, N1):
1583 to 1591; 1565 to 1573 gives -0.02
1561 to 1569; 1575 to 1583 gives 0.09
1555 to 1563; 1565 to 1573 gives -0.07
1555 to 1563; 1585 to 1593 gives -0.06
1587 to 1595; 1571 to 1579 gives 0.06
